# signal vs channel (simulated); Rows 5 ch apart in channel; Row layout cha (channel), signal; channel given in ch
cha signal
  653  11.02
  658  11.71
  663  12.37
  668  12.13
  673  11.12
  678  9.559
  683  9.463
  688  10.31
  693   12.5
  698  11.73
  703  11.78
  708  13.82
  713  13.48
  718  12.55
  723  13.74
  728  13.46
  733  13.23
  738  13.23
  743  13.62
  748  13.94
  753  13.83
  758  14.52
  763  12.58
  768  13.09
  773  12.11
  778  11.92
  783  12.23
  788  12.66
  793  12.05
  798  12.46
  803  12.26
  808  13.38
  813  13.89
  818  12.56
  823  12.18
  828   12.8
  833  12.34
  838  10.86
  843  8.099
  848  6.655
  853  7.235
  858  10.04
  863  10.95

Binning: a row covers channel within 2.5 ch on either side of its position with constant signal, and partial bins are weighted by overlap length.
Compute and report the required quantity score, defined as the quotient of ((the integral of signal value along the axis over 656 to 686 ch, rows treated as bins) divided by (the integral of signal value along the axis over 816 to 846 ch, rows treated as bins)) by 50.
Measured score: 0.019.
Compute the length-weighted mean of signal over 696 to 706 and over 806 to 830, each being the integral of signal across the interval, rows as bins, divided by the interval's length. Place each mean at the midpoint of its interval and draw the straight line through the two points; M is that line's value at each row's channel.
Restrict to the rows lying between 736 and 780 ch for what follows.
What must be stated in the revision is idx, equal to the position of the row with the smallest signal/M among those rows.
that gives 778 ch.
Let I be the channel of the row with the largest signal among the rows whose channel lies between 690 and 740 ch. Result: 708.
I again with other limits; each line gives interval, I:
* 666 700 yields 693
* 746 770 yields 758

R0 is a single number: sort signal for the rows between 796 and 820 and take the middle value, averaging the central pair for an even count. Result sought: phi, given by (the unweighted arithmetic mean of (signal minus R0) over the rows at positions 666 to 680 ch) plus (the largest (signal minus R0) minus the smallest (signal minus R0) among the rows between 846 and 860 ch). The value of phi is 1.8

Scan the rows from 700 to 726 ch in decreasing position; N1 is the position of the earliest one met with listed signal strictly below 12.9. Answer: 718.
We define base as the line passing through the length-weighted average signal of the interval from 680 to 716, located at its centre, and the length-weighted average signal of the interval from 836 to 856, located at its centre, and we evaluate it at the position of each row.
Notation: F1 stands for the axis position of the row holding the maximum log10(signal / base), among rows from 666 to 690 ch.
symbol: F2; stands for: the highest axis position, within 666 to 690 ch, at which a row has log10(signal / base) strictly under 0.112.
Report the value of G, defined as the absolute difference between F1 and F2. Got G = 20 ch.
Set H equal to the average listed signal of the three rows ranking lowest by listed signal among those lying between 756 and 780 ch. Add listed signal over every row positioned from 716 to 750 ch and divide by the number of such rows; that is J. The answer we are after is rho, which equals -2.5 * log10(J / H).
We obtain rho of -0.10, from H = 12.2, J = 13.4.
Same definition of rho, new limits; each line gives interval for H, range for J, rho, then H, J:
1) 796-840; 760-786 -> -0.06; 11.8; 12.4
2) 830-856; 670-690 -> -0.35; 7.3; 10.1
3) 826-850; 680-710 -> -0.33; 8.5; 11.6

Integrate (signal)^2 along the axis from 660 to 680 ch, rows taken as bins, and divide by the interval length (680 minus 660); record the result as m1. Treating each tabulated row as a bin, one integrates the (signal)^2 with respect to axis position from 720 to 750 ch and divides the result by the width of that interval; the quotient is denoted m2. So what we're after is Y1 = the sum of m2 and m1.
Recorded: 313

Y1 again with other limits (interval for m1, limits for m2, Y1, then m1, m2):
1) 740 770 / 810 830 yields 351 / 185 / 166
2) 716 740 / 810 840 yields 332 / 176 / 157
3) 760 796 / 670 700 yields 272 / 154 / 118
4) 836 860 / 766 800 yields 227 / 75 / 153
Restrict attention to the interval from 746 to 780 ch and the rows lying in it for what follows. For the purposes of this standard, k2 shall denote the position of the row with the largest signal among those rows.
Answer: 758 ch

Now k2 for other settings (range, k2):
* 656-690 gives 663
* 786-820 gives 813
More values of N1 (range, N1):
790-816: 803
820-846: 843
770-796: 793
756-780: 778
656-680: 678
